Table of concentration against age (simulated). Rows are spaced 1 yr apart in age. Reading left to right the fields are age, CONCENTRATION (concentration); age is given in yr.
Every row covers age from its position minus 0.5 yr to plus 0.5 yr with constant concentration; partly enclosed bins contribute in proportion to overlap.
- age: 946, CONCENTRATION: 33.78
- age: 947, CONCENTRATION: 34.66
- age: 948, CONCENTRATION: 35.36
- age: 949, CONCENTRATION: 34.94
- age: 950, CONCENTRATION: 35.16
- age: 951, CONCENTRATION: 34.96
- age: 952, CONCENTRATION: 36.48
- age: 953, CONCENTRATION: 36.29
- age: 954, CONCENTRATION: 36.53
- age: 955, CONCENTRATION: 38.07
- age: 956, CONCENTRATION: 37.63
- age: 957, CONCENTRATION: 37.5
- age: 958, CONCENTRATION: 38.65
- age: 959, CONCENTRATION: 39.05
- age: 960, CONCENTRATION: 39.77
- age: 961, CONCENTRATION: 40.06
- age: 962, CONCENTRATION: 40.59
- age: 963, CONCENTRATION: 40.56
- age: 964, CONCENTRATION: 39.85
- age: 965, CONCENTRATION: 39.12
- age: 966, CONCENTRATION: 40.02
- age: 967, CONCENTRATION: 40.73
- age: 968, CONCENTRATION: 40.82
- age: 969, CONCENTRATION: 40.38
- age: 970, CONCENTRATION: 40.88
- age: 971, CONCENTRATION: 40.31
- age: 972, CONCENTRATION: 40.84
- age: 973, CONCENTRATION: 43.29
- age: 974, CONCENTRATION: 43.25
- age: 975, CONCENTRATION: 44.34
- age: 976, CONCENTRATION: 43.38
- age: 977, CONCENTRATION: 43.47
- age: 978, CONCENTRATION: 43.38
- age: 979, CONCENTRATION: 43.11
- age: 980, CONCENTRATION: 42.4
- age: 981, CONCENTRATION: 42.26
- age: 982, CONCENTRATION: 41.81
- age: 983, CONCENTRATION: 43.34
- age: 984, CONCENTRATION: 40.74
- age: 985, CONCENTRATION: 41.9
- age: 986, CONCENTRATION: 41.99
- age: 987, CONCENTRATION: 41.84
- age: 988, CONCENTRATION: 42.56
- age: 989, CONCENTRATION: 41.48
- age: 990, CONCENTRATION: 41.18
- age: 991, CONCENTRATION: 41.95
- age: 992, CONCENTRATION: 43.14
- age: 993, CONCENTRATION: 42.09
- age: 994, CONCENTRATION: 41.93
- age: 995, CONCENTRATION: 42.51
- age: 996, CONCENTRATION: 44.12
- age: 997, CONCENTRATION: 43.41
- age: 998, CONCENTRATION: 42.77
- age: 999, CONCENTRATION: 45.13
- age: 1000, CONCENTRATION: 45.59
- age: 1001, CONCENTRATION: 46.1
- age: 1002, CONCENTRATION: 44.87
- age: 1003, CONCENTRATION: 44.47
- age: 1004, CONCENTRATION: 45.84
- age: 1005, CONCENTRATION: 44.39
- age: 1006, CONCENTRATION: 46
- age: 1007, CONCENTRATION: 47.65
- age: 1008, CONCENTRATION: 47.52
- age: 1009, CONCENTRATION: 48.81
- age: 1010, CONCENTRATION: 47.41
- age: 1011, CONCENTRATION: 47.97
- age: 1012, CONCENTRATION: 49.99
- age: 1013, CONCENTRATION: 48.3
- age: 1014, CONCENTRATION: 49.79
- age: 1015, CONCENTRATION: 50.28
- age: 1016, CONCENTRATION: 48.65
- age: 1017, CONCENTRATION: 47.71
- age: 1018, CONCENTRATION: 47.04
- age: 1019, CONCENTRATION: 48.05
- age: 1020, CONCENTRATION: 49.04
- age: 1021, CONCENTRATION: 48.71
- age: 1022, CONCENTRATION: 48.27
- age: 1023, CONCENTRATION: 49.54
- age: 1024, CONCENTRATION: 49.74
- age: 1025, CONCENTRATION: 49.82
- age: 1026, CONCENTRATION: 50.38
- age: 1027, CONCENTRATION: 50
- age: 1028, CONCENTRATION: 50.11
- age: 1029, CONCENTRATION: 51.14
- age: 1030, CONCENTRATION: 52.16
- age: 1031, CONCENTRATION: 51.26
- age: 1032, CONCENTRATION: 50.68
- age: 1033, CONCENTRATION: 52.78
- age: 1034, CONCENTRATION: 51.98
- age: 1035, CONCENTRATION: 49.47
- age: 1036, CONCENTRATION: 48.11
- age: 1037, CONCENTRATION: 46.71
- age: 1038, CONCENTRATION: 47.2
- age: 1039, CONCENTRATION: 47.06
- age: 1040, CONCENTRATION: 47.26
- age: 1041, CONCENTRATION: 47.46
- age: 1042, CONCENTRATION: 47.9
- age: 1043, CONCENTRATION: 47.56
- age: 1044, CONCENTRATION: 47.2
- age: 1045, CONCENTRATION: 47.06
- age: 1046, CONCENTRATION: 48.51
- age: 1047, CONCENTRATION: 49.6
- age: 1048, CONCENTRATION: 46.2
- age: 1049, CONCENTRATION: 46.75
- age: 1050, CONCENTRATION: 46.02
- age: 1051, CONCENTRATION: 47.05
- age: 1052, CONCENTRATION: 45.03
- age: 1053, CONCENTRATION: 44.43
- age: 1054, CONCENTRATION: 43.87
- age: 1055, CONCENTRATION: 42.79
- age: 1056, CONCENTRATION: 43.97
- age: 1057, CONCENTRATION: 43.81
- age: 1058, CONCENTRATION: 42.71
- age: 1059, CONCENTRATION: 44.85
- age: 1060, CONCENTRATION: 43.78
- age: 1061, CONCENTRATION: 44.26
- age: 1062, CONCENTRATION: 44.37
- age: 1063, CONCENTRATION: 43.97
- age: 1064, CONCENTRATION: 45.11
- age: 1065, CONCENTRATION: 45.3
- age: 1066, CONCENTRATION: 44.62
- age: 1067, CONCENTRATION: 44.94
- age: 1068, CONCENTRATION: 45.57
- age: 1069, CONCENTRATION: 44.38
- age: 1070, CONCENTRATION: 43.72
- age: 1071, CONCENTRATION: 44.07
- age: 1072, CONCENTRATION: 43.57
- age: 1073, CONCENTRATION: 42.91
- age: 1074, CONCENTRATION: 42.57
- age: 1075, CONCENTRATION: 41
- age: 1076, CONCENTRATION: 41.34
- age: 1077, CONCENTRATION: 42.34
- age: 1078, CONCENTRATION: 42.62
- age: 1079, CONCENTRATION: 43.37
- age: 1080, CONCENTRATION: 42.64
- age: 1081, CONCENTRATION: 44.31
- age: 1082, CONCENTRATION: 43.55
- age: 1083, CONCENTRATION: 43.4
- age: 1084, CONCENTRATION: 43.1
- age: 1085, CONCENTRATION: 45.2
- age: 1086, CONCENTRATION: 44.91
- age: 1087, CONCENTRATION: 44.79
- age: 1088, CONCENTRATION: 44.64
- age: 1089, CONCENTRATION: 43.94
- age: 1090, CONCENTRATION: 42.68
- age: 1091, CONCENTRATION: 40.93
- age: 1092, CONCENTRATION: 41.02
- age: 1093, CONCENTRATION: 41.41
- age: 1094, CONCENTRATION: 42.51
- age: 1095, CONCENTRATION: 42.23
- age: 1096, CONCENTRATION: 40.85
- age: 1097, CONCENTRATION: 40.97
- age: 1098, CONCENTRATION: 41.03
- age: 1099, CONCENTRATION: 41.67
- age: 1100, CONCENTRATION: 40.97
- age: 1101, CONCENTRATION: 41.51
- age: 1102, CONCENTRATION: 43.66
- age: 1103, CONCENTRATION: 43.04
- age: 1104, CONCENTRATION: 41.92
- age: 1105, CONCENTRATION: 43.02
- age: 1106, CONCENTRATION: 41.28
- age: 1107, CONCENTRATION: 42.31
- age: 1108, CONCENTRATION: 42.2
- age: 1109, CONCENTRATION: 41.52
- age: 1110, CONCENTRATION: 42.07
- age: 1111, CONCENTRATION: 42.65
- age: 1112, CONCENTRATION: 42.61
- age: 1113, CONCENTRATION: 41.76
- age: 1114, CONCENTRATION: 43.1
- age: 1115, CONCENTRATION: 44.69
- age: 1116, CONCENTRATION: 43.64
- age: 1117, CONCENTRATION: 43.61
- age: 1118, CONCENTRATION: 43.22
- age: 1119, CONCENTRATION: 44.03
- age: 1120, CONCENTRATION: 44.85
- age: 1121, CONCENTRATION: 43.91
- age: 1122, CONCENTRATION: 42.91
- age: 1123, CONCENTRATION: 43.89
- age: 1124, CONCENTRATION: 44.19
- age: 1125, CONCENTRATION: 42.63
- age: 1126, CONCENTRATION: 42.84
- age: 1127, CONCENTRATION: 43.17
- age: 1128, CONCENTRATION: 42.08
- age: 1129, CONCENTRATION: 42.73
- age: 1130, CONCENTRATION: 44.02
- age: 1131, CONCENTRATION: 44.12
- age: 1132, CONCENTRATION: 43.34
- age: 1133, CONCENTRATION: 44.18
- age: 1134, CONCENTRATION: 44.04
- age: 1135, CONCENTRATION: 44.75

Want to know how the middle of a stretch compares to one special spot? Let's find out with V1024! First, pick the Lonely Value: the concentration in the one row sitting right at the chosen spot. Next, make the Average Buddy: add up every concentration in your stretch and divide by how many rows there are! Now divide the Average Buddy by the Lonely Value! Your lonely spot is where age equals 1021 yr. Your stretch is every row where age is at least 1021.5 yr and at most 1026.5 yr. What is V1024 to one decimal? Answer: 1.0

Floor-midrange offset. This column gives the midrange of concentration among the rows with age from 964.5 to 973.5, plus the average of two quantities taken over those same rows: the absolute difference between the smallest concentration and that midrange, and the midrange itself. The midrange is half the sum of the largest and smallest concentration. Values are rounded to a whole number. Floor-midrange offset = 63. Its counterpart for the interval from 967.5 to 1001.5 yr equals 66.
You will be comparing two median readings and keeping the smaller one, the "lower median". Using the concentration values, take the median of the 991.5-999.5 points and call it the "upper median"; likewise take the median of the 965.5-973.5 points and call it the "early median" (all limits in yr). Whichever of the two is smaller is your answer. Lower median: 40.8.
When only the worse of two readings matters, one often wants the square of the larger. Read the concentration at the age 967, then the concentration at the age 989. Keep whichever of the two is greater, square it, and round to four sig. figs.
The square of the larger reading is 1721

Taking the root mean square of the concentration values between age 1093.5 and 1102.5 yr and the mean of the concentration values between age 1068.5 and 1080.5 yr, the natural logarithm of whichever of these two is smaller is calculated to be 3.73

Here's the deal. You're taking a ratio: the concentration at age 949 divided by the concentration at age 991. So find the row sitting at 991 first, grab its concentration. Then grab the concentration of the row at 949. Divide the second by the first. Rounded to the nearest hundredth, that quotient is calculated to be 0.83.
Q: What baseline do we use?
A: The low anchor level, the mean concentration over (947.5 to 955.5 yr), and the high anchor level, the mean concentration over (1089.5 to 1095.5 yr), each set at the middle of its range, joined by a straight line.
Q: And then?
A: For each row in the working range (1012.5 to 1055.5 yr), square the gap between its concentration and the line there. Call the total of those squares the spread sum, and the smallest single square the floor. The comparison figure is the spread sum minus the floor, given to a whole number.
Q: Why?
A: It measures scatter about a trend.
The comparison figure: 3712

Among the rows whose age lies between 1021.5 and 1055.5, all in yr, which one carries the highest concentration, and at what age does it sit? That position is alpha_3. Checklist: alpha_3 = 1033 yr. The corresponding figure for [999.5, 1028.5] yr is 1026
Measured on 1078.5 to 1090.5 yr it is 1085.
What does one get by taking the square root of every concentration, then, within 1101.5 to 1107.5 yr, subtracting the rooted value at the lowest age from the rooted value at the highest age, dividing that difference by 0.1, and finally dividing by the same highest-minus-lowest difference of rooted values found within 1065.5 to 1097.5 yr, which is 3.7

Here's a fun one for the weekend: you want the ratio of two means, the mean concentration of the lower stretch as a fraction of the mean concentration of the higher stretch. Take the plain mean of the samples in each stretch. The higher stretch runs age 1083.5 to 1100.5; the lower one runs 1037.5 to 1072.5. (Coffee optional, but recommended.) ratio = 1.07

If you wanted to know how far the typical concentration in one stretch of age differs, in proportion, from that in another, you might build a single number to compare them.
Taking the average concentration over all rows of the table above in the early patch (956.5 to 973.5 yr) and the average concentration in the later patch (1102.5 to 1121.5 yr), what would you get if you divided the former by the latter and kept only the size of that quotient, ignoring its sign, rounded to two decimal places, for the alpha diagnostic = 0.94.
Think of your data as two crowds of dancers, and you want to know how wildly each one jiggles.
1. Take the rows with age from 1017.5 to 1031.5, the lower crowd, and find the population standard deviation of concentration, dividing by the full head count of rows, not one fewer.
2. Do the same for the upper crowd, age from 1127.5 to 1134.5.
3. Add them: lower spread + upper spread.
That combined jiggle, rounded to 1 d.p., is 2.1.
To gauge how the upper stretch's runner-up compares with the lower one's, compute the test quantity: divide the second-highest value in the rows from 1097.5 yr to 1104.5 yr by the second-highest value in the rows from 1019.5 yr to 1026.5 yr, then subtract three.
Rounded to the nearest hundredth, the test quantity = -2.14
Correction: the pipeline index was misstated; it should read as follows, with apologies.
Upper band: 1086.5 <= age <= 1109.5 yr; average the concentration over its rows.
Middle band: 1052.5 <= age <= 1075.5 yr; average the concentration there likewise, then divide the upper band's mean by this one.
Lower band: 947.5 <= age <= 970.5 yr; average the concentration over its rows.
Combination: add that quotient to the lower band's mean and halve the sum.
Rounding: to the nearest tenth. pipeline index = 19.7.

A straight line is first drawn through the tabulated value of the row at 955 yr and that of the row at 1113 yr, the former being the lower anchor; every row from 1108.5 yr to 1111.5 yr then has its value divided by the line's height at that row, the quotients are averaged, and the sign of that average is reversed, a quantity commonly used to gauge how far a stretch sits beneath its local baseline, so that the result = -1.01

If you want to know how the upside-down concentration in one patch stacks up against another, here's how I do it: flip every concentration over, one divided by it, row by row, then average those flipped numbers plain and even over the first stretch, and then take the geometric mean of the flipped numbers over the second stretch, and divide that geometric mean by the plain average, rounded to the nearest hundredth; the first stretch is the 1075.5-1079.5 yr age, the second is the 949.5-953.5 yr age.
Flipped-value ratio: 1.19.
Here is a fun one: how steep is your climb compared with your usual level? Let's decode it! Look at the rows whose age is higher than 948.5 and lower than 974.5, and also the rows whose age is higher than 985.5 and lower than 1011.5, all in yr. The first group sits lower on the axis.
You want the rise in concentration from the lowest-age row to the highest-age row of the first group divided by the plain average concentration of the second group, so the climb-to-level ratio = 0.19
